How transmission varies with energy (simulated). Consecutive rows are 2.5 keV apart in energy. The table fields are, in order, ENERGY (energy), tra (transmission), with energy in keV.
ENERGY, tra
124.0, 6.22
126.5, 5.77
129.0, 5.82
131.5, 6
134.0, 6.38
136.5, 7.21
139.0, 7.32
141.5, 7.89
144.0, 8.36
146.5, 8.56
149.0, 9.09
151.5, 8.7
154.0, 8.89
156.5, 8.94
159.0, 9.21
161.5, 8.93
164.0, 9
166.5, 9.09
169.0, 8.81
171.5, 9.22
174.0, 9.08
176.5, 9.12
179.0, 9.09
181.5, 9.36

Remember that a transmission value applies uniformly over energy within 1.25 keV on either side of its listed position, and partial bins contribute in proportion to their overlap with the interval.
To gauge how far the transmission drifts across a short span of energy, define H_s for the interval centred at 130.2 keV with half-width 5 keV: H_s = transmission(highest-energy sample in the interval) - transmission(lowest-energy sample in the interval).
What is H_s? 0.61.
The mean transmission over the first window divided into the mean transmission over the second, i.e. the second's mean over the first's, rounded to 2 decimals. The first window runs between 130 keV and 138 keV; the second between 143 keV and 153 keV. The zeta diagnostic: 1.33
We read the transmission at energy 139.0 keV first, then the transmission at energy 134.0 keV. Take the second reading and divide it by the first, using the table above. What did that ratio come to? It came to 0.87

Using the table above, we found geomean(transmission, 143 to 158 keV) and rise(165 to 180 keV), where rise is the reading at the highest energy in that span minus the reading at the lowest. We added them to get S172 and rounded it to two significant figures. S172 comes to 8.8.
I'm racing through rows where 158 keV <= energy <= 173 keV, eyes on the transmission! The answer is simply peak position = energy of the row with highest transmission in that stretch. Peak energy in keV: 171.5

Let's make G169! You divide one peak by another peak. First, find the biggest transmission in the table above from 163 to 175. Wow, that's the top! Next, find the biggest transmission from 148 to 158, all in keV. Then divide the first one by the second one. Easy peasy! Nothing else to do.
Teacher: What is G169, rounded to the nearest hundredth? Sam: 1.01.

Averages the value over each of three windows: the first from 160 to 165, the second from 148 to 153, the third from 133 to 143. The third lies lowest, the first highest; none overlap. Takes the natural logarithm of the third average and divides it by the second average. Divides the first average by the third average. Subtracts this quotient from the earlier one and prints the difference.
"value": -1.02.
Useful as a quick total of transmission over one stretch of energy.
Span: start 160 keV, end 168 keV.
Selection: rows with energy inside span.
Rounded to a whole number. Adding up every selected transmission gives 27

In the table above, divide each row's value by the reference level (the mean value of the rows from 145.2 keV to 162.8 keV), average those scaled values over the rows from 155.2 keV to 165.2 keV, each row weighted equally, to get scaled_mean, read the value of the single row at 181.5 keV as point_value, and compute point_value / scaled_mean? 9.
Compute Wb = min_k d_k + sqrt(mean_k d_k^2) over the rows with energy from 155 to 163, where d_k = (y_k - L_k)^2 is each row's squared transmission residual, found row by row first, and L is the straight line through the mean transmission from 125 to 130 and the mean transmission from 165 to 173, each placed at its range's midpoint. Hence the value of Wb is 0.9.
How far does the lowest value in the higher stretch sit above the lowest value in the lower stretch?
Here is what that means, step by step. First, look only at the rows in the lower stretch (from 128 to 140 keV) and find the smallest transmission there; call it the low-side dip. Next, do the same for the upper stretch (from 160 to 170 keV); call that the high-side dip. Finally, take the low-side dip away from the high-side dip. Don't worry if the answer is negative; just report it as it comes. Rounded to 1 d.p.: 3.0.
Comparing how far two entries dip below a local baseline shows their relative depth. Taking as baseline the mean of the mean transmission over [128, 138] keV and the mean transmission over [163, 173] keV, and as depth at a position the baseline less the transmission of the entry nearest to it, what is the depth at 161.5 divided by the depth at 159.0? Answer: 0.8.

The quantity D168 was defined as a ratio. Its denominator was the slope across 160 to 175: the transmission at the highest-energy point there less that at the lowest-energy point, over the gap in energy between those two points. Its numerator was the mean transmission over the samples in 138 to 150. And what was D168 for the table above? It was 687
